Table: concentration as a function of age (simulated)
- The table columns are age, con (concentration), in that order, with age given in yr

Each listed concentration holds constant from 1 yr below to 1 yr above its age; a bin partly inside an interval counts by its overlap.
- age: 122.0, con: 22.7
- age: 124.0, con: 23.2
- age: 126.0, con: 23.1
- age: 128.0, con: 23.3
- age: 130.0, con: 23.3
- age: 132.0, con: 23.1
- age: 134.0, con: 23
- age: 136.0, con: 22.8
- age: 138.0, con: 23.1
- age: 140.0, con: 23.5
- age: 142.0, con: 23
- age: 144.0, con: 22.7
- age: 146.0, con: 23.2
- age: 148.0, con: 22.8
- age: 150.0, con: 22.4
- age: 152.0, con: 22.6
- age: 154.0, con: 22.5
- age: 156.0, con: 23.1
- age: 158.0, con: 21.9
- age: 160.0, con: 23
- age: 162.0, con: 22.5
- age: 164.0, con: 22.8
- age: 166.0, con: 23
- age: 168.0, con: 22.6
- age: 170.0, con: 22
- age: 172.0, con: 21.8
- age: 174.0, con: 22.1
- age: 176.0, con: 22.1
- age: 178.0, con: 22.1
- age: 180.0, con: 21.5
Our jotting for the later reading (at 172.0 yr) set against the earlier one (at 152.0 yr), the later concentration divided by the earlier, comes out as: 0.965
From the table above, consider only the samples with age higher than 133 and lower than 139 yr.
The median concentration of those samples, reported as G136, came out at 23.0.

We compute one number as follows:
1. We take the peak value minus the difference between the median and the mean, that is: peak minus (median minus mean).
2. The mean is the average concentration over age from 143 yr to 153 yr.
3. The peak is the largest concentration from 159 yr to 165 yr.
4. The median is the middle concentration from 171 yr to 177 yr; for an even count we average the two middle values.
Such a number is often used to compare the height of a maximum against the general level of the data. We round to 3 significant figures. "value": 23.6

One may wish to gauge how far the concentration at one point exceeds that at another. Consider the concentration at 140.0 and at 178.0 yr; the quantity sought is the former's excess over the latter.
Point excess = 1.4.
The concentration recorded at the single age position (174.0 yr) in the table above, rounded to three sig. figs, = 22.1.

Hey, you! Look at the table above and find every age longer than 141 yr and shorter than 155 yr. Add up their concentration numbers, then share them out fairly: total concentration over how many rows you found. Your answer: 22.7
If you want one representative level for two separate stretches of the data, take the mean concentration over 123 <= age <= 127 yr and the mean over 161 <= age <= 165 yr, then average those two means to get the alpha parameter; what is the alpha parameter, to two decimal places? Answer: 22.90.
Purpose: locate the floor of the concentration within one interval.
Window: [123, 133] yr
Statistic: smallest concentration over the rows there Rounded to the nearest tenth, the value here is 23.1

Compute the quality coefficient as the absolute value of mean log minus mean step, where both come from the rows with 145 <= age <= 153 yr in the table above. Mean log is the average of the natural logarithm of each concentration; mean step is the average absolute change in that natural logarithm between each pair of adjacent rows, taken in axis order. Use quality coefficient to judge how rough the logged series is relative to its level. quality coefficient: 3.11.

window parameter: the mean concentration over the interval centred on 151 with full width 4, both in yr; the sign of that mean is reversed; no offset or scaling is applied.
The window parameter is -22.5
